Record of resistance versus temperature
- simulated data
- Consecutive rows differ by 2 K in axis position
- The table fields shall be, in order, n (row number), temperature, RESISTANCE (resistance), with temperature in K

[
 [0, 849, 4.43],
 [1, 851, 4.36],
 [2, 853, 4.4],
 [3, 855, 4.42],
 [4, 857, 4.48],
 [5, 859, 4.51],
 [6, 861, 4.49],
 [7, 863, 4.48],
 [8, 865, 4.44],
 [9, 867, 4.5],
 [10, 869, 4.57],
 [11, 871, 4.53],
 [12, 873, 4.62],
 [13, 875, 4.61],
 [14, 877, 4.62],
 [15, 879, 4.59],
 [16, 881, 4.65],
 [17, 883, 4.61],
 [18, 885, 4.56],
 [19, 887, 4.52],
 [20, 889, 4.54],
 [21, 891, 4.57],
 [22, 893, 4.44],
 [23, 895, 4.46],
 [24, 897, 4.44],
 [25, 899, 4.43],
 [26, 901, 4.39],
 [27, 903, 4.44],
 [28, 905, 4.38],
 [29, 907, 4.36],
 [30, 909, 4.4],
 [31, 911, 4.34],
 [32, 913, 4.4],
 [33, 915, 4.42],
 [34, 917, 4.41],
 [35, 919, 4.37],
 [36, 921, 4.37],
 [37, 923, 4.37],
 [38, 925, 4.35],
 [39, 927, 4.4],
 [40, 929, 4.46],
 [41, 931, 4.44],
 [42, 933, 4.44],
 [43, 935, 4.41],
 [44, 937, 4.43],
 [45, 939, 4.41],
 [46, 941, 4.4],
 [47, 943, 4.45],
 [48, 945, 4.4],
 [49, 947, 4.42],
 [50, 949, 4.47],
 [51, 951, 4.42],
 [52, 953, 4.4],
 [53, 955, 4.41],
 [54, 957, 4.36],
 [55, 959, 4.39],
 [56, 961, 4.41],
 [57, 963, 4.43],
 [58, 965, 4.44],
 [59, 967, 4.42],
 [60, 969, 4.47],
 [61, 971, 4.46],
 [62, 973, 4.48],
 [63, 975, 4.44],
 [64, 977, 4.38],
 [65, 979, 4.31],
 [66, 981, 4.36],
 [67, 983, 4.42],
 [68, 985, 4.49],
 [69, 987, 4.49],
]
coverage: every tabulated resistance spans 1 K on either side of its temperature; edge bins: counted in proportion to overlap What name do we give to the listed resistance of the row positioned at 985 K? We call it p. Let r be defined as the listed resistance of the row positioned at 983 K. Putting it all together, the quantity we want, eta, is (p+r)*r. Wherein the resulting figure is 39.4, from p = 4.49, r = 4.42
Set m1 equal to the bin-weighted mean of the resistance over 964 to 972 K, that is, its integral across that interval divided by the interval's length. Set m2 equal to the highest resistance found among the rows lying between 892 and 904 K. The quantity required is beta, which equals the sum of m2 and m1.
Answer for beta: 8.91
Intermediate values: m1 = 4.45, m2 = 4.46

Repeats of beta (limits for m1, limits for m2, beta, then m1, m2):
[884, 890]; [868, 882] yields 9.19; 4.54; 4.65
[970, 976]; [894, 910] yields 8.92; 4.46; 4.46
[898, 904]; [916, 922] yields 8.83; 4.42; 4.41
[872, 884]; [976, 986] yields 9.11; 4.62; 4.49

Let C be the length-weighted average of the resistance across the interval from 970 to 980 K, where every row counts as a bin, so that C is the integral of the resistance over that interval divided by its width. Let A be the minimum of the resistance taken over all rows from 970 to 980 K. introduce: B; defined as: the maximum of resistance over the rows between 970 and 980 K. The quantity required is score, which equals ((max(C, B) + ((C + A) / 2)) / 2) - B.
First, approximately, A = 4.31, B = 4.48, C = 4.41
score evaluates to -0.059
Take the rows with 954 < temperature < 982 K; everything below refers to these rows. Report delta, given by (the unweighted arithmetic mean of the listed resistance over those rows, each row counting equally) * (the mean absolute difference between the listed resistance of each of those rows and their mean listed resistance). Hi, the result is 0.16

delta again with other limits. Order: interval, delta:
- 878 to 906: 0.34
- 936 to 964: 0.08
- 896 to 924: 0.11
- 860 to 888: 0.25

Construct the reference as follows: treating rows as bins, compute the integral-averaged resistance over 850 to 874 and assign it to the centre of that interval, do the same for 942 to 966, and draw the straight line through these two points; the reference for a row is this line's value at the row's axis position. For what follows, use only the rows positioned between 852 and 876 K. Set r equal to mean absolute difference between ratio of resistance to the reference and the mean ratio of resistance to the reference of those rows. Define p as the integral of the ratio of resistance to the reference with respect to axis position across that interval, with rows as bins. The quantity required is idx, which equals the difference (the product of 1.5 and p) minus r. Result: 36.17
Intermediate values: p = 24.1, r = 0.0126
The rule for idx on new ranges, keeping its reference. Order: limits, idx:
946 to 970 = 36.05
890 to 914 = 35.72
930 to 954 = 35.99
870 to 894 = 36.82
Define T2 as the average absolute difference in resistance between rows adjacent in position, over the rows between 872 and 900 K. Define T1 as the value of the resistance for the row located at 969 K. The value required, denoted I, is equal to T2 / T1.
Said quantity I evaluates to 0.0081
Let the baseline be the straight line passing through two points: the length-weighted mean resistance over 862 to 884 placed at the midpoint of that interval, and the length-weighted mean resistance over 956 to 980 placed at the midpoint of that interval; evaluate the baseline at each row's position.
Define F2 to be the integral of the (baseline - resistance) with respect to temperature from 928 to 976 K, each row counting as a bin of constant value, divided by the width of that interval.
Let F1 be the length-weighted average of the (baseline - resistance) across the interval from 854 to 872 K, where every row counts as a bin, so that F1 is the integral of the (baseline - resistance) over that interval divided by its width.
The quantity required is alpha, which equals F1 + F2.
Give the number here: 0.10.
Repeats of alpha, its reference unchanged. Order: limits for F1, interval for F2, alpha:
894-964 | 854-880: 0.12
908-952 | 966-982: 0.06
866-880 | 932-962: 0.02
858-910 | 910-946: 0.12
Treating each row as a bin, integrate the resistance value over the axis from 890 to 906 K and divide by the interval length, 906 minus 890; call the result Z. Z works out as 4.44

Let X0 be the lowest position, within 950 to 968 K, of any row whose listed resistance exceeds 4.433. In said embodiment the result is 965 K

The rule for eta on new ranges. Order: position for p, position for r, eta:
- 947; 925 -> 38.1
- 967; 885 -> 40.9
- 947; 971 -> 39.6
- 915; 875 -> 41.6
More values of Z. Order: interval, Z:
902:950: 4.41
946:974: 4.43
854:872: 4.49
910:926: 4.38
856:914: 4.50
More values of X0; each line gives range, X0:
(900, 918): 903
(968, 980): 969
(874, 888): 875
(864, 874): 865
